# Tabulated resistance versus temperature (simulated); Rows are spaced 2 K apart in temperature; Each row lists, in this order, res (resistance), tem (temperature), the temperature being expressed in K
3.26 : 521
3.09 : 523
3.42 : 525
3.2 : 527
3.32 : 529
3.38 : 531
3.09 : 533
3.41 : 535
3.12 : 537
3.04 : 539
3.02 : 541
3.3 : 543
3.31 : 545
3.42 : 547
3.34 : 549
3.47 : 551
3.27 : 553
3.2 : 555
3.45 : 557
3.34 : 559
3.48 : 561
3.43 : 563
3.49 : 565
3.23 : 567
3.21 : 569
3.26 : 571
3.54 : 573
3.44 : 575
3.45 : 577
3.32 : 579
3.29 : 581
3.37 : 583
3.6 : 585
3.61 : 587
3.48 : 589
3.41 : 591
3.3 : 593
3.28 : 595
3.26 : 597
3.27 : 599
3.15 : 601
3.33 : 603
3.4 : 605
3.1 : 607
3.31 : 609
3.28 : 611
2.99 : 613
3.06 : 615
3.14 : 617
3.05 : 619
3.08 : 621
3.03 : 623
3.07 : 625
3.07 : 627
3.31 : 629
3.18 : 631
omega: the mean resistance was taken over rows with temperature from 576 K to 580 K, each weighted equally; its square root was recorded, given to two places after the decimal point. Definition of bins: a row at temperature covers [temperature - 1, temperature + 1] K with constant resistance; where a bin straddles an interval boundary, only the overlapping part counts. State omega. 1.84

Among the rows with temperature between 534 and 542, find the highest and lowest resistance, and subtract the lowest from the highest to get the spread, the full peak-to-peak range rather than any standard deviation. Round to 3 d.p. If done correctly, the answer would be 0.390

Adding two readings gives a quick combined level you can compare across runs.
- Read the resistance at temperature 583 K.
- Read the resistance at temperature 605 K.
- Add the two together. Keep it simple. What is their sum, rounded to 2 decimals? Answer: 6.77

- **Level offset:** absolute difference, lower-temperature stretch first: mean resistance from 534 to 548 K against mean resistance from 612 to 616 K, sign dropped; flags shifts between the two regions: 0.21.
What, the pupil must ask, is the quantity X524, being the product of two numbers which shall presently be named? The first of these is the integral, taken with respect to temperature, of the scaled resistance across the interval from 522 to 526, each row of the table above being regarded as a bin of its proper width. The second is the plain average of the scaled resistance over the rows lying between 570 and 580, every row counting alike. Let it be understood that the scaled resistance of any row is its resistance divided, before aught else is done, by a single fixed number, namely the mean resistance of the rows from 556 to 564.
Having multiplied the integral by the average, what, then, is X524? 3.8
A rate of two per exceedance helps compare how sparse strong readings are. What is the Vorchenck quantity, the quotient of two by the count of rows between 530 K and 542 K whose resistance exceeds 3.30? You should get 1.0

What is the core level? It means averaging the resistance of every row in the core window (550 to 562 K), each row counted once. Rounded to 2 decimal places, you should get 3.37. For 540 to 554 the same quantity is 3.30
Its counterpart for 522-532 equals 3.28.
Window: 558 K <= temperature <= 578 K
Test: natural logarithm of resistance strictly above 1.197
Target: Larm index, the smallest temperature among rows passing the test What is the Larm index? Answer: 559 K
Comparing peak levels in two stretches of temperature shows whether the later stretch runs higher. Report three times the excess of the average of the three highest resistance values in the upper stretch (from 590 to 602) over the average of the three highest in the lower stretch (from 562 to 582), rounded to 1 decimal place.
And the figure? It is -0.5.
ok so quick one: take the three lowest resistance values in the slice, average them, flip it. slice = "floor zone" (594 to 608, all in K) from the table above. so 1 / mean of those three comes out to 0.315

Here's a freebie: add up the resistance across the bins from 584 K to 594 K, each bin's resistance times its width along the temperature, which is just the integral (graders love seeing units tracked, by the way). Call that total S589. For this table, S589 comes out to 34.8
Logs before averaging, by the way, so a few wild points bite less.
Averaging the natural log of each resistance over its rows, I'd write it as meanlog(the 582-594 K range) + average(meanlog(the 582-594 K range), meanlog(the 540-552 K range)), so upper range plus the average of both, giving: 2.46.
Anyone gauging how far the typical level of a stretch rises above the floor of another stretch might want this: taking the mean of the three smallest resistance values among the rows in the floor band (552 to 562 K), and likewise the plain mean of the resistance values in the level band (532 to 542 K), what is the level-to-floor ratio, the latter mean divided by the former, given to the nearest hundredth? 0.96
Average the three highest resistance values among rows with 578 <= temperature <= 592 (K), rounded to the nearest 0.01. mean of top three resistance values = 3.56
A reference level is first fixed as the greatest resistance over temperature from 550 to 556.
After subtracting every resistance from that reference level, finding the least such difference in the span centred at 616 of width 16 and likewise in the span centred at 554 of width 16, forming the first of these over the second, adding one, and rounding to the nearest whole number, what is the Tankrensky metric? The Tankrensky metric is -15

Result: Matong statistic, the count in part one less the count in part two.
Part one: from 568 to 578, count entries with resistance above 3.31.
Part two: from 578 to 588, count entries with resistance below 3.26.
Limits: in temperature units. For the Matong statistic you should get 3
